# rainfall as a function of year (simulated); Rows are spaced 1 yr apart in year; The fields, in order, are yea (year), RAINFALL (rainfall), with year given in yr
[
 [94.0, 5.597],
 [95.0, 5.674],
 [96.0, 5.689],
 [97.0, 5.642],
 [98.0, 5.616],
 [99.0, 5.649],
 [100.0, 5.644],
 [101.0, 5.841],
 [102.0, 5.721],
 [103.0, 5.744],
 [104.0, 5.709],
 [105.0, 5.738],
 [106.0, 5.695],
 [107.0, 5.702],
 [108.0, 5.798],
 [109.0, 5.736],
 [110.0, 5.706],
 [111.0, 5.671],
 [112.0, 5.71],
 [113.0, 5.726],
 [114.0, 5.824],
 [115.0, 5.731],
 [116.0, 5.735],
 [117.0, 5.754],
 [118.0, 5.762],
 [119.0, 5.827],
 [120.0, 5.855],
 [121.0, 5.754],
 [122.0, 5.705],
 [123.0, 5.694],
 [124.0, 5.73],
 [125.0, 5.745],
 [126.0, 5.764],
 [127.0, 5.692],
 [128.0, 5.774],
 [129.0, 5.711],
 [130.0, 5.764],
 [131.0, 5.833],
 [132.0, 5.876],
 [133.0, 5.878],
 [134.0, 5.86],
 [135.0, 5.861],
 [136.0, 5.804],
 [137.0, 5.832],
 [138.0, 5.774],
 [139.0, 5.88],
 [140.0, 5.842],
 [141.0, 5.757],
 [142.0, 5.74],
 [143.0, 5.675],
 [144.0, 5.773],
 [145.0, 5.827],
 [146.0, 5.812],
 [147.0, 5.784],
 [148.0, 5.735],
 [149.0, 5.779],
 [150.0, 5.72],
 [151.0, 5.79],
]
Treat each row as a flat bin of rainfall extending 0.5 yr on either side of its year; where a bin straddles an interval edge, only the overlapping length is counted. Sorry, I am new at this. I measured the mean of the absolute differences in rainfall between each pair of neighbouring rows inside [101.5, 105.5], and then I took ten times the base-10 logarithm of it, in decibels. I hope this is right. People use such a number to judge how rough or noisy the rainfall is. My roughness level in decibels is -15.4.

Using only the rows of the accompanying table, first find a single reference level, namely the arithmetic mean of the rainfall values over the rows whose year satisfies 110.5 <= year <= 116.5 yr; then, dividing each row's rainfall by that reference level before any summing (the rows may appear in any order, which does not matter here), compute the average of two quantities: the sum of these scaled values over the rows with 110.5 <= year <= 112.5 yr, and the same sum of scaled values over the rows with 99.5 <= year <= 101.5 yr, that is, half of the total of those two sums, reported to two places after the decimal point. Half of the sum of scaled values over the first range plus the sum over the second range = 1.99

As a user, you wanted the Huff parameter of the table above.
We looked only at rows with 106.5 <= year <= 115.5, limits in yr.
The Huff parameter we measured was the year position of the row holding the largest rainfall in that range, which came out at 114.0 yr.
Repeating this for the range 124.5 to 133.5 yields 133.0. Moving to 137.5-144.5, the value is 139.0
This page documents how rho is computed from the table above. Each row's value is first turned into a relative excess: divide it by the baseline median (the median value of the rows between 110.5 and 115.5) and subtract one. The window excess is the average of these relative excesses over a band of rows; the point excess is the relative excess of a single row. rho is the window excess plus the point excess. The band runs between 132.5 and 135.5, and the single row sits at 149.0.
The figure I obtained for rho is 0.034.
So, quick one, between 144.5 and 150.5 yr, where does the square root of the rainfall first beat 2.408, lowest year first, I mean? 145.0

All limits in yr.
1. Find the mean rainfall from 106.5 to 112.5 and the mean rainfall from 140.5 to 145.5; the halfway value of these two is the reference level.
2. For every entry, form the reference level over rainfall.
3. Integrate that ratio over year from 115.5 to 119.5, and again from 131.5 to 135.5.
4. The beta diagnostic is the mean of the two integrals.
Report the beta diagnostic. 3.94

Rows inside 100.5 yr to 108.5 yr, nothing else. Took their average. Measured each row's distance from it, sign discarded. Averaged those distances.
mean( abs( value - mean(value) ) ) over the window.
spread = 0.038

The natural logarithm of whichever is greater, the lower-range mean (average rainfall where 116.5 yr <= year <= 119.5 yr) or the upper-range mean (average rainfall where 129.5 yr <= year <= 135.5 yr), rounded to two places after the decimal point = 1.77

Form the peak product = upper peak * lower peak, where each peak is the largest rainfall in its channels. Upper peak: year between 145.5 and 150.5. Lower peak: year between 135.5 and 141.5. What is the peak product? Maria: 34.2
